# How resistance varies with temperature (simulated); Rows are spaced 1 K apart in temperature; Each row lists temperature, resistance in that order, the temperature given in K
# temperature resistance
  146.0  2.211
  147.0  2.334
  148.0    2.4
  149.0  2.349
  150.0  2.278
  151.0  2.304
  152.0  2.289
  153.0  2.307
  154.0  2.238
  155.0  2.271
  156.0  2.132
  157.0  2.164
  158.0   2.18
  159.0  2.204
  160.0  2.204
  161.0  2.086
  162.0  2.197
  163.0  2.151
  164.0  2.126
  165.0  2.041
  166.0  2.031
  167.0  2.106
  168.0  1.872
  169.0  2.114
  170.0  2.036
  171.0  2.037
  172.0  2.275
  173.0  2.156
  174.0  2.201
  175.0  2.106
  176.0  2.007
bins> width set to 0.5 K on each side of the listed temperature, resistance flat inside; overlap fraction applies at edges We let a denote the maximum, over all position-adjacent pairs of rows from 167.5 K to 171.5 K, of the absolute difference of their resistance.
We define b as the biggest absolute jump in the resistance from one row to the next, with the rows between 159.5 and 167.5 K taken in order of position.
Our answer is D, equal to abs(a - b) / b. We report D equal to 1.1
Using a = 0.24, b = 0.12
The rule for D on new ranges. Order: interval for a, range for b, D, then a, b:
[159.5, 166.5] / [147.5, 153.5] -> 0.7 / 0.12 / 0.07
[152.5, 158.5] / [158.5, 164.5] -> 0.2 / 0.14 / 0.12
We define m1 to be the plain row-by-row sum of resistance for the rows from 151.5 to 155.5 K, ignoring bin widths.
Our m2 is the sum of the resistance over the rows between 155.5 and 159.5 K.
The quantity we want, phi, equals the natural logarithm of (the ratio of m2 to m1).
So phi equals -0.05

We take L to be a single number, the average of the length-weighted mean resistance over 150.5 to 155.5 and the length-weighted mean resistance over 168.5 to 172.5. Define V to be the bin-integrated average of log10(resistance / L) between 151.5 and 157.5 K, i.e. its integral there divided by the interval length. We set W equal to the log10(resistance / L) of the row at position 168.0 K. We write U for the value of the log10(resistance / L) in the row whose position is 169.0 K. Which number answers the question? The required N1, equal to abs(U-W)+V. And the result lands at 0.059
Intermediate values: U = -0.017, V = 0.007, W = -0.07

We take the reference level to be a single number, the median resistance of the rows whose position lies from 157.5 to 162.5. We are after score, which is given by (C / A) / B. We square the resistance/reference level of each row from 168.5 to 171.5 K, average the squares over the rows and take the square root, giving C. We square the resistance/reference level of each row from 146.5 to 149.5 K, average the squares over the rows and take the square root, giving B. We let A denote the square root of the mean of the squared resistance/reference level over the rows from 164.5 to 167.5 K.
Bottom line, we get 0.93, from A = 0.94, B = 1.07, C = 0.94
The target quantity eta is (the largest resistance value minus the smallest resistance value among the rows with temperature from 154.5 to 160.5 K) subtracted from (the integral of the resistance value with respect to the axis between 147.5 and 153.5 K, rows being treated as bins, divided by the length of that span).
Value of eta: 2.18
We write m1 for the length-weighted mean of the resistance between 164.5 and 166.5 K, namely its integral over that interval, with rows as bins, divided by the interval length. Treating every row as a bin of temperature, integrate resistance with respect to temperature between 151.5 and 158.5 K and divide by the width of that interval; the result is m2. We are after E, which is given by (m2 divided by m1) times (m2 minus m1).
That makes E 0.21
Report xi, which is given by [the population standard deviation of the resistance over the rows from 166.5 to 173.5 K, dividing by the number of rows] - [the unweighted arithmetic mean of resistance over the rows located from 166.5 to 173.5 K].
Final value -1.97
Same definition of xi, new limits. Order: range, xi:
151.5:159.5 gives -2.16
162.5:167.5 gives -2.04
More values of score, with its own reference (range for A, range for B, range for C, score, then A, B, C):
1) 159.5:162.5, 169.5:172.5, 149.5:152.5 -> 1.10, 0.98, 0.96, 1.04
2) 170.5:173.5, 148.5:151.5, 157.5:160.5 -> 0.97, 0.98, 1.05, 1.00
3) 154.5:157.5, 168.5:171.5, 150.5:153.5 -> 1.12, 1.00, 0.94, 1.05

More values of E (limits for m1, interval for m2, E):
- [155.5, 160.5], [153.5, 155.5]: 0.08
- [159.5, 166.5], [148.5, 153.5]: 0.20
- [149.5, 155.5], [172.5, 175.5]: -0.12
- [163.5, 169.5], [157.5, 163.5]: 0.13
